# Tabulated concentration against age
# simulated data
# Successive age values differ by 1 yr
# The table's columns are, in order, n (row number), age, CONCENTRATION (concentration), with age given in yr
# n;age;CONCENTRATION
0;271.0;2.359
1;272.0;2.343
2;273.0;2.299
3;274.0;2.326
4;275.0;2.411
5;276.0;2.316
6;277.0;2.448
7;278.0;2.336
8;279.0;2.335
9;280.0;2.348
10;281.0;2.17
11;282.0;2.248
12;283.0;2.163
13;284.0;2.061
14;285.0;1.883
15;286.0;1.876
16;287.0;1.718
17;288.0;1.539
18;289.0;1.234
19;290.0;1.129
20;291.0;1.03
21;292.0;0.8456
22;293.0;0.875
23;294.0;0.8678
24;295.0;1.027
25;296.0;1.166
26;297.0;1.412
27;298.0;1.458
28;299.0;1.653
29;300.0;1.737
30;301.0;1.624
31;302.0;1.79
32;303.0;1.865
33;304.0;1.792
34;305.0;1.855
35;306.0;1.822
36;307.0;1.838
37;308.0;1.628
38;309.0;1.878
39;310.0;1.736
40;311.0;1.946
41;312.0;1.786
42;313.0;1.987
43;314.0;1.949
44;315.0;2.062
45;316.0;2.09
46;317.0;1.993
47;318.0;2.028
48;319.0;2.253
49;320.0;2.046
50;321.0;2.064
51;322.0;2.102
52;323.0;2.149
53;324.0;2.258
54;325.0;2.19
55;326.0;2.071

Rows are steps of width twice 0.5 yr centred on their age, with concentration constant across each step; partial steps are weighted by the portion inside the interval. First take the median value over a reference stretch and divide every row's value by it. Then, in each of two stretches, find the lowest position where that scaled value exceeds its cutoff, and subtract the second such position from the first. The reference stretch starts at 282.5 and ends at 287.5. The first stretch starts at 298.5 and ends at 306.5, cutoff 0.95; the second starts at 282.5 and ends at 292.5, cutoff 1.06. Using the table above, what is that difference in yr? 19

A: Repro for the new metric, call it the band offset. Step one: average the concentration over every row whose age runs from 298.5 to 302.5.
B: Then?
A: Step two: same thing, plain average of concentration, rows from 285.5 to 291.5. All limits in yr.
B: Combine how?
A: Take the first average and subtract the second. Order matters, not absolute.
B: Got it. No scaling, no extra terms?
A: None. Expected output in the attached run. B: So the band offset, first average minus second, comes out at 0.3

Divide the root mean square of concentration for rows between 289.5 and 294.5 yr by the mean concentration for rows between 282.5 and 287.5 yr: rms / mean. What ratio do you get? 0.49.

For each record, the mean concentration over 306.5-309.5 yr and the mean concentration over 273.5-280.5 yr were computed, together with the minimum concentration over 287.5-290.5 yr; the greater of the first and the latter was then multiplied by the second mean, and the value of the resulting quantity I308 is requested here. 4.2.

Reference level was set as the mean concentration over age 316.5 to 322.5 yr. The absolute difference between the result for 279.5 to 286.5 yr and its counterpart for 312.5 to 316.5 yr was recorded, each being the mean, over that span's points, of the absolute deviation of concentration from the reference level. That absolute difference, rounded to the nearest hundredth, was 0.08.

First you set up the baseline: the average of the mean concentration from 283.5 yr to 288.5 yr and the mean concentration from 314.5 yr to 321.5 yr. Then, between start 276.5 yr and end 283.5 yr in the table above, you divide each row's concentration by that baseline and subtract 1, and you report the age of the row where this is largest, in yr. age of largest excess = 277.0 yr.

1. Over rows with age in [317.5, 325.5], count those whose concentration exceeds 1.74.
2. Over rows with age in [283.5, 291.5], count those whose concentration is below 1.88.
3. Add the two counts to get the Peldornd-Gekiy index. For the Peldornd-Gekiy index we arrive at 14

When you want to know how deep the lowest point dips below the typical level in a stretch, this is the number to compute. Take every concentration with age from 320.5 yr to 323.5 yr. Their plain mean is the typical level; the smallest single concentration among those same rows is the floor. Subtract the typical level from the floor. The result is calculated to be -0.041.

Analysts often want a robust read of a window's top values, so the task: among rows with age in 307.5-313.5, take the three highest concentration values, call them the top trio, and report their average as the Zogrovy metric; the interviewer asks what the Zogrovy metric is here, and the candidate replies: 1.9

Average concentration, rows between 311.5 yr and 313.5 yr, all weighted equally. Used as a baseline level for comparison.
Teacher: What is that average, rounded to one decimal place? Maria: 1.9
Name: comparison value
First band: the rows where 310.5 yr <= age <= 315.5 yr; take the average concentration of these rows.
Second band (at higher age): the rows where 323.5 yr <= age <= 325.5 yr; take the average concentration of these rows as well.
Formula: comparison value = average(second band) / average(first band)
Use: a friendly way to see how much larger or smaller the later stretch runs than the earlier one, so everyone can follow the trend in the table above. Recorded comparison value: 1.1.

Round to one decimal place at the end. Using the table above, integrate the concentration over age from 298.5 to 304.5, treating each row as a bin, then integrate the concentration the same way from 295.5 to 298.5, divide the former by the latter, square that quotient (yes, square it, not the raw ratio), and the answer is 6.7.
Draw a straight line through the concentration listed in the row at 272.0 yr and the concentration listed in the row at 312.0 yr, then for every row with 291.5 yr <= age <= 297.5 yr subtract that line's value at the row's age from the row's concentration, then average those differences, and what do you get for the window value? -1.0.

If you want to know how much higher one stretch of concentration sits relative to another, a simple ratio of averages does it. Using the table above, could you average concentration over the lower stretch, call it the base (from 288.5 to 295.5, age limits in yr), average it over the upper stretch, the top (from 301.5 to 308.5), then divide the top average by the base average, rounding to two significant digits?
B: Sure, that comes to 1.8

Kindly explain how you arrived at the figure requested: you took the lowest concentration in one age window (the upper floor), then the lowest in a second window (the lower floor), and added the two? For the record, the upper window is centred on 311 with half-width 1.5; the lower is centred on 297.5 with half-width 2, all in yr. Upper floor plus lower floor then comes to 2.90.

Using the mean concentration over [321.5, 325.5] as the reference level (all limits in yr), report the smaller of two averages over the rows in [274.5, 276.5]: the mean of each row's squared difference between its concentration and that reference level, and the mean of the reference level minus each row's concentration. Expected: -0.19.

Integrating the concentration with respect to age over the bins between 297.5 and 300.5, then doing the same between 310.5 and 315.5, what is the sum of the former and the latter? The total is 14.6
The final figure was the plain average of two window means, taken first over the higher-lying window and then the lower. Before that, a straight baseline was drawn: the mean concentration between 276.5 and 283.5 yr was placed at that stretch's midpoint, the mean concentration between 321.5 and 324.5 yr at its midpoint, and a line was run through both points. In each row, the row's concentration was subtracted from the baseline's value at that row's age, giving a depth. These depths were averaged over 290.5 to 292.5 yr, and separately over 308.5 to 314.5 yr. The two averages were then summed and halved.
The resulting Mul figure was 0.82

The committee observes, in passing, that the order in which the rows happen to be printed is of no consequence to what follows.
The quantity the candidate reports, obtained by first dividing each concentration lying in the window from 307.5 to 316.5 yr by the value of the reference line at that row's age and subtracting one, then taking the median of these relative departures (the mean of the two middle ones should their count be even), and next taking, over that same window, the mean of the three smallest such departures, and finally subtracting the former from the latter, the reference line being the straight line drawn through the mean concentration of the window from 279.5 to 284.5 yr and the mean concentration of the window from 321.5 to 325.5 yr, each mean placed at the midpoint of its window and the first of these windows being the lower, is -0.11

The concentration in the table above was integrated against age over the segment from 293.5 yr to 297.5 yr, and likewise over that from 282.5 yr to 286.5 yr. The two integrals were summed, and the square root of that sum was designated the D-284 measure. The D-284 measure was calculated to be 3.5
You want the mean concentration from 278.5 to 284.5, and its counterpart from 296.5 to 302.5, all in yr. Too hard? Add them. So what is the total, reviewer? 3.83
